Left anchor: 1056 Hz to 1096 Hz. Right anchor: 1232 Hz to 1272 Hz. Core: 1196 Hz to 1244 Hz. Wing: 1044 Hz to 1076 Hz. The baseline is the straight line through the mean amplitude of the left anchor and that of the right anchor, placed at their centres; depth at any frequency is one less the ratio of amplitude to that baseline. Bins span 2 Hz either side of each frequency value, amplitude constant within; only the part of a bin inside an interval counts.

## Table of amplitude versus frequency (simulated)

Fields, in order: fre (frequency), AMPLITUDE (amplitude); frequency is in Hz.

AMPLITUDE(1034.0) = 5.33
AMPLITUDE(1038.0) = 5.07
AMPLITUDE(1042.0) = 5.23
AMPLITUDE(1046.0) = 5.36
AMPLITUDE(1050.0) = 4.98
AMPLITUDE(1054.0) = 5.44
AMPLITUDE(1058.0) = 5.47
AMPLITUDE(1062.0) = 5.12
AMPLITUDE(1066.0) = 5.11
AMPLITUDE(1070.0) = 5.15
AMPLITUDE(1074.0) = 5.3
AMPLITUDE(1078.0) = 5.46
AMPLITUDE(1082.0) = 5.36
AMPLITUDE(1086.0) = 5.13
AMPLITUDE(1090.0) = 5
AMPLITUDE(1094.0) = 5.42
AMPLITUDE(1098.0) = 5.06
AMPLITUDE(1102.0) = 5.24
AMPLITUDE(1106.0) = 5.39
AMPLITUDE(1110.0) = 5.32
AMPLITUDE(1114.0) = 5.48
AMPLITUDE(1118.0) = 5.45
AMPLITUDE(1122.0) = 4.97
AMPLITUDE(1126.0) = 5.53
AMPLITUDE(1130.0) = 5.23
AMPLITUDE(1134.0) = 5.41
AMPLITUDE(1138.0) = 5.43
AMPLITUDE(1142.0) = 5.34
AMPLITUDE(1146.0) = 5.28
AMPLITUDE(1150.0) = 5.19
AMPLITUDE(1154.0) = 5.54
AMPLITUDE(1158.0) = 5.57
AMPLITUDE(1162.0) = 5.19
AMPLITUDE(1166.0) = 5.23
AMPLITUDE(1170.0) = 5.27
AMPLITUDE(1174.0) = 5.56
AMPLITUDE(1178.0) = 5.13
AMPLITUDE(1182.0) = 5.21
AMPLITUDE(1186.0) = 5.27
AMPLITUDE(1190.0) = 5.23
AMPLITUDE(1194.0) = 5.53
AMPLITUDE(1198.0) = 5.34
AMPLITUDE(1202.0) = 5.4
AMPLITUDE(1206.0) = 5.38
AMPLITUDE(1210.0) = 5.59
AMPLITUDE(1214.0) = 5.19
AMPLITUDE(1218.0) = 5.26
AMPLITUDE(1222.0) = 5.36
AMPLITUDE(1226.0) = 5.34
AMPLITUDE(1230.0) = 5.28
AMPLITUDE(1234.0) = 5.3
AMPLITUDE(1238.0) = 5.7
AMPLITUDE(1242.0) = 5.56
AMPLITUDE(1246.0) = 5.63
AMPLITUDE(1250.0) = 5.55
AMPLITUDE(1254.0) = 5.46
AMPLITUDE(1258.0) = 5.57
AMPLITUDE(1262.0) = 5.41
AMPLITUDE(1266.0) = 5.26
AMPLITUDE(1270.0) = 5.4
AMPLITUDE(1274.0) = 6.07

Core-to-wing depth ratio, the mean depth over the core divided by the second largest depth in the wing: 0.38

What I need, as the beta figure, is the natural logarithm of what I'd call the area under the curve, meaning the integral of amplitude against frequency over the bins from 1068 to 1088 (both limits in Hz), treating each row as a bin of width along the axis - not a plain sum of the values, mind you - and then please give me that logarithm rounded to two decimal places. 4.66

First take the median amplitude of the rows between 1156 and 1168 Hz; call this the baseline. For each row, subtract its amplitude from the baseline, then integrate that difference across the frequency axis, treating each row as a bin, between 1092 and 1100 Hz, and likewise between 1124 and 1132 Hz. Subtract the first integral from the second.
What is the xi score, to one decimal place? -1.1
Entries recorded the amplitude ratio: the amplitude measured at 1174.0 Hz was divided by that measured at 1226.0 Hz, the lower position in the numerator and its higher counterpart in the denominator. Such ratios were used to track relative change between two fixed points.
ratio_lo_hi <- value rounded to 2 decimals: 1.04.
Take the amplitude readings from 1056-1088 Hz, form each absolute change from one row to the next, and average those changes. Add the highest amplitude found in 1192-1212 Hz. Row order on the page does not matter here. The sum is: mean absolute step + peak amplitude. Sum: 5.74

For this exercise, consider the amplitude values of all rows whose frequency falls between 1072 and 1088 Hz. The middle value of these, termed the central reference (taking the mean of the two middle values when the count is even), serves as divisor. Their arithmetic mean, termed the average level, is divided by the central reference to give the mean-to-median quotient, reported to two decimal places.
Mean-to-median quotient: 1.00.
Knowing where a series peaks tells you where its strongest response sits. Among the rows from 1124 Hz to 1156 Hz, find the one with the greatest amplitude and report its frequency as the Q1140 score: 1154.0 Hz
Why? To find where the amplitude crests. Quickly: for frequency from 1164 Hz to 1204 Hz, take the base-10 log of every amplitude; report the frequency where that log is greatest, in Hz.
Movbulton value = 1174.0 Hz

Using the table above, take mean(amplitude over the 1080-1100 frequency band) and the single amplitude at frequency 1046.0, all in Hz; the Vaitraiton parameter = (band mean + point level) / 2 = 5.28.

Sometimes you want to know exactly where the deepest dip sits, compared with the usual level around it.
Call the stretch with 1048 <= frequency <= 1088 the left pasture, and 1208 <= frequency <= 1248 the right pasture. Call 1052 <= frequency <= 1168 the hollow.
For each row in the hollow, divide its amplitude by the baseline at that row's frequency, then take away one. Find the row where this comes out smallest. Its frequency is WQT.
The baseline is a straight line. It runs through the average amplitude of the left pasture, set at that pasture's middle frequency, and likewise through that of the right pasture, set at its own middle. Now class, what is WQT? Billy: 1122.0 Hz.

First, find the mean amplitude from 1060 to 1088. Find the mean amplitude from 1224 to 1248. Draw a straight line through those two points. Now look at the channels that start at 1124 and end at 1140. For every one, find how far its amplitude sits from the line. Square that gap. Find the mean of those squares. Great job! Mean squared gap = 0.019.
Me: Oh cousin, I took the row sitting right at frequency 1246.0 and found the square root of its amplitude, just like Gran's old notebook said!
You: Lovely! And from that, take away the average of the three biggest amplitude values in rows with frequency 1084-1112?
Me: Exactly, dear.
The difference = -3.00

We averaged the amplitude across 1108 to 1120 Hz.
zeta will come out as 5.42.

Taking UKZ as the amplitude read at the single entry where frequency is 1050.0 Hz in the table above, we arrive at 4.98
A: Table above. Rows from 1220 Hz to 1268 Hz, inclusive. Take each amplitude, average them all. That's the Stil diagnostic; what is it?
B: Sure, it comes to 5.45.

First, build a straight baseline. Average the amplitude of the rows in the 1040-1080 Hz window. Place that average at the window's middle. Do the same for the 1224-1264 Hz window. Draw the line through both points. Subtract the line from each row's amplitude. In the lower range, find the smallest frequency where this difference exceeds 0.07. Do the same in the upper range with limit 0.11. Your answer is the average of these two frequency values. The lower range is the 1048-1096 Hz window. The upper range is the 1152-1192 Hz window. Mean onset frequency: 1104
